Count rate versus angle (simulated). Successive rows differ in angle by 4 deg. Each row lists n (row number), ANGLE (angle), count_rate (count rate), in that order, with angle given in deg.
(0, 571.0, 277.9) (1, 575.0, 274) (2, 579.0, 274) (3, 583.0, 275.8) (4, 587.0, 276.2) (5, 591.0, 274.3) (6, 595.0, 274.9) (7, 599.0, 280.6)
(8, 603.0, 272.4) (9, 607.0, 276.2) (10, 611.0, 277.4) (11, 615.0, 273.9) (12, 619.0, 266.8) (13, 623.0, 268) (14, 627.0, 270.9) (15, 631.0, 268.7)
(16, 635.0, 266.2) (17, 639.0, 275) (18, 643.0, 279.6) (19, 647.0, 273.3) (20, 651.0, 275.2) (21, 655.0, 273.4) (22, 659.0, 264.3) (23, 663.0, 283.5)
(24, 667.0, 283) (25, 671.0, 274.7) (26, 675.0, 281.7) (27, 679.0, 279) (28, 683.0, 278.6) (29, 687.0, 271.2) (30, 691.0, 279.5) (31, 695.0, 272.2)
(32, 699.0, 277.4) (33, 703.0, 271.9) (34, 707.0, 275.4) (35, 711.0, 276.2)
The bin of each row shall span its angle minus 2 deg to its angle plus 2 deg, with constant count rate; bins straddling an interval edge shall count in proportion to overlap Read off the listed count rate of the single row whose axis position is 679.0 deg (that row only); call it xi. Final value 279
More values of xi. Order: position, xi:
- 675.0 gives 281.7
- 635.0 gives 266.2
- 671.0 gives 274.7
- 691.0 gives 279.5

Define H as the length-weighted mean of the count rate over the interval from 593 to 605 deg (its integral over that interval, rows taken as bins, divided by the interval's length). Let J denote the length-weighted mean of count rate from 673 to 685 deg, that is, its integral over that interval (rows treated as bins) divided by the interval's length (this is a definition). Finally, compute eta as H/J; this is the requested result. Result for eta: 0.99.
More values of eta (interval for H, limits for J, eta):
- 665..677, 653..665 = 1.02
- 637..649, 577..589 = 1.00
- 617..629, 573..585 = 0.98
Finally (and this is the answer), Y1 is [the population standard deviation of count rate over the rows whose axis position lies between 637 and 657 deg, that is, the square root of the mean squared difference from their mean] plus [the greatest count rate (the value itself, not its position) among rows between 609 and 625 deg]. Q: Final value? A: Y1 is 280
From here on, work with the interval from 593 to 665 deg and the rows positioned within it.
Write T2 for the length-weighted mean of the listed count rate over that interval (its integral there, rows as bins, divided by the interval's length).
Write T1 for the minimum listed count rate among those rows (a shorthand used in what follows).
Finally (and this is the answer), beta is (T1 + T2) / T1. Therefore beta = 2.03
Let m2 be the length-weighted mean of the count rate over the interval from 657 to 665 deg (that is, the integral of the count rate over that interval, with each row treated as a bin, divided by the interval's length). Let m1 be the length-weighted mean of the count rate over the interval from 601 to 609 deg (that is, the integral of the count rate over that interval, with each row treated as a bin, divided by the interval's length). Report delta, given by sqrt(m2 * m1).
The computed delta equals 274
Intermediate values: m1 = 274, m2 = 274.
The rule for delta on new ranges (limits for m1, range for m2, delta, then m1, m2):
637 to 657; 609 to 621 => 274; 275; 273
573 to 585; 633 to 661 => 274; 275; 272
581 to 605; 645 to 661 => 274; 276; 272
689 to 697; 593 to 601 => 277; 276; 278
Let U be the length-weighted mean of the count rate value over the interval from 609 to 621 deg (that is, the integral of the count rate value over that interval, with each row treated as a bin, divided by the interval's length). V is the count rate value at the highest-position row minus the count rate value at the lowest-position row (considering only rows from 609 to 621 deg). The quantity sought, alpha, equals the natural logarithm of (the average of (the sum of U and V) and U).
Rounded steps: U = 273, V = -11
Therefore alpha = 5.59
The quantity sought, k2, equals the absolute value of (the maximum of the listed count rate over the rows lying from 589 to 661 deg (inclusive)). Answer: 280.6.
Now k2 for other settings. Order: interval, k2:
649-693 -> 283.5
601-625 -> 277.4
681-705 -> 279.5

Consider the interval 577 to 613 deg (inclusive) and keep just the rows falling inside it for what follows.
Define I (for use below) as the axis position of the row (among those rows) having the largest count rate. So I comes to 599.0 deg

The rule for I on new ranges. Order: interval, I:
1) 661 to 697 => 663.0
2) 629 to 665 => 663.0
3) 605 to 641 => 611.0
